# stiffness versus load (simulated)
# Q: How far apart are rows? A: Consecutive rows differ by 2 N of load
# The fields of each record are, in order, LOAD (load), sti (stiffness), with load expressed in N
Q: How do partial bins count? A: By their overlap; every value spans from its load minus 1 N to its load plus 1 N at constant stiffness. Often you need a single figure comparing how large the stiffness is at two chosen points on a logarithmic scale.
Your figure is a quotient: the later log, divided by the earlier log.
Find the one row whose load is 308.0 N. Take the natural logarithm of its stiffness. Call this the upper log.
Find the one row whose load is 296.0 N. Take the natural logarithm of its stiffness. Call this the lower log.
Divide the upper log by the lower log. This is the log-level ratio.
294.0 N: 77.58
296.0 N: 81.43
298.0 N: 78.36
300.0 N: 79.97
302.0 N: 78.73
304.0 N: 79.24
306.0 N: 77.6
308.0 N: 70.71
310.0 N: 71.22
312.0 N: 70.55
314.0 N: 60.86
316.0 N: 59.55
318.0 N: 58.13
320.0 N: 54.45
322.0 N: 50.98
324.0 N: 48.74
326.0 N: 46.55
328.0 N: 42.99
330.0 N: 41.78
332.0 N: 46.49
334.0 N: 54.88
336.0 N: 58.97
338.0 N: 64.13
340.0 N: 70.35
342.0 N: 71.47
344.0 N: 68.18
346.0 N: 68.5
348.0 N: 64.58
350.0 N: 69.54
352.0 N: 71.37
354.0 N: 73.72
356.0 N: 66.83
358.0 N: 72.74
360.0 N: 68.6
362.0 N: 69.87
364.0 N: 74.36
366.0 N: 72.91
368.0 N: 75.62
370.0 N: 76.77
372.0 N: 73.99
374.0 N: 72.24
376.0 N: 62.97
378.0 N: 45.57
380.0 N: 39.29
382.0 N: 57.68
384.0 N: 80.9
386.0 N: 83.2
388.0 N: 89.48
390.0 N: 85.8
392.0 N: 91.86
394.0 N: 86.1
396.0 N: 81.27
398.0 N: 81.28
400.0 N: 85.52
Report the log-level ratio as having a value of 0.97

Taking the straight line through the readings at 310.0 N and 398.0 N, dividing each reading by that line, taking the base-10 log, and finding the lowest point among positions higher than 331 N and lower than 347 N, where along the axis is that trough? 332.0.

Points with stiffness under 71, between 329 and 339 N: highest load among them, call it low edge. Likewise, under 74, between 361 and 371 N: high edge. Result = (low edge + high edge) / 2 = 352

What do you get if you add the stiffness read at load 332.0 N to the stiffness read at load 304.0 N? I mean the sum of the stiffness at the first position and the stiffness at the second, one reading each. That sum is 126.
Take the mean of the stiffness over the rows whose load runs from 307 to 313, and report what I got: 71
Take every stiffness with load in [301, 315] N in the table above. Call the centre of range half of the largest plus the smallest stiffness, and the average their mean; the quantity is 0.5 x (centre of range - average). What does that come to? -1.3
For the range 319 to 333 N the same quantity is 0.3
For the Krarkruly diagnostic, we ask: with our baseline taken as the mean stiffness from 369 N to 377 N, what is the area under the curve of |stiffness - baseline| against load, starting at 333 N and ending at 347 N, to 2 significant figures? 88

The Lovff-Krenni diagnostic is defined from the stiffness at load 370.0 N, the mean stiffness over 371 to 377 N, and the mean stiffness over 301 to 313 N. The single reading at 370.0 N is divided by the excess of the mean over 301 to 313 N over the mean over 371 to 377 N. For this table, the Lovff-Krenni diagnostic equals 16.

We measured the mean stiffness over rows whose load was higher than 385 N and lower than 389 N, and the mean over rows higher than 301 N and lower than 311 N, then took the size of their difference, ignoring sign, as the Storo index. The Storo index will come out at 11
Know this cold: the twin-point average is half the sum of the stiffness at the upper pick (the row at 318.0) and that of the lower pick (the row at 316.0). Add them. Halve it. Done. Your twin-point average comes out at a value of 59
